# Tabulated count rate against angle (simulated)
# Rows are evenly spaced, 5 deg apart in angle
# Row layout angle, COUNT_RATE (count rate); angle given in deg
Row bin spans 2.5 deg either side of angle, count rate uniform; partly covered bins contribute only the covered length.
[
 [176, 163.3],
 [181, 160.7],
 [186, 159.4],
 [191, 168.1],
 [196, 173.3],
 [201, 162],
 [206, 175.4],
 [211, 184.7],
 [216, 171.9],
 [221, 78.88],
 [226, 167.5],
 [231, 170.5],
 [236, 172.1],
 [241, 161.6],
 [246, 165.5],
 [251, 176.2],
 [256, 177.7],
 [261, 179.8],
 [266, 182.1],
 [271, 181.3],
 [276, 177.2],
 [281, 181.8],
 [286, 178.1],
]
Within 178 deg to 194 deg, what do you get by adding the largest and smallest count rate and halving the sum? 164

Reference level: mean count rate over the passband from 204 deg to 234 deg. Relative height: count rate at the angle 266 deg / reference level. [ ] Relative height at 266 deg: 1.15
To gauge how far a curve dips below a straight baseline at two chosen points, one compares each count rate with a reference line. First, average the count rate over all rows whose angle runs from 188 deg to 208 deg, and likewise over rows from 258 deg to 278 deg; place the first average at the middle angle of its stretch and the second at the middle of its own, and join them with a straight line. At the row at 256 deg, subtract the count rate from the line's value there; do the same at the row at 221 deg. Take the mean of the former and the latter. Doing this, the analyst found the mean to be 47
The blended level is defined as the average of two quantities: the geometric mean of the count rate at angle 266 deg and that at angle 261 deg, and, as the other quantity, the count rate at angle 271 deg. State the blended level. 181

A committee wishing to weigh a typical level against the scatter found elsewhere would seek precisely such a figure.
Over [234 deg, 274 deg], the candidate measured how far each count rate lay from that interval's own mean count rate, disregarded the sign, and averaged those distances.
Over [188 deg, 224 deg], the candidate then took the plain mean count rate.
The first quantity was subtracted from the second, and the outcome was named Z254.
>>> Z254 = 153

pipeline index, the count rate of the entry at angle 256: 177.7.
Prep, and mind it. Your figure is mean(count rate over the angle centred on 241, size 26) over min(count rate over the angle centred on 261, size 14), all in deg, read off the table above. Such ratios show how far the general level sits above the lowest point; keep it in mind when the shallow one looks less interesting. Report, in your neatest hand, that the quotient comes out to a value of 0.95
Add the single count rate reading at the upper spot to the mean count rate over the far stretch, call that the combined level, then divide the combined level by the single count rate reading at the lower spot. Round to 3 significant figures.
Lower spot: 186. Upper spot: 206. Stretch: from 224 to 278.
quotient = 2.19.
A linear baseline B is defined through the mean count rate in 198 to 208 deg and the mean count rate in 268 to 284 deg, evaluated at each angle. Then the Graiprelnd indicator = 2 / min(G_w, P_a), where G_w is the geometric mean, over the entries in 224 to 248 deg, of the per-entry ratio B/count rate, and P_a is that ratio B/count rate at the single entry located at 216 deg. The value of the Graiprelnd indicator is 2.01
